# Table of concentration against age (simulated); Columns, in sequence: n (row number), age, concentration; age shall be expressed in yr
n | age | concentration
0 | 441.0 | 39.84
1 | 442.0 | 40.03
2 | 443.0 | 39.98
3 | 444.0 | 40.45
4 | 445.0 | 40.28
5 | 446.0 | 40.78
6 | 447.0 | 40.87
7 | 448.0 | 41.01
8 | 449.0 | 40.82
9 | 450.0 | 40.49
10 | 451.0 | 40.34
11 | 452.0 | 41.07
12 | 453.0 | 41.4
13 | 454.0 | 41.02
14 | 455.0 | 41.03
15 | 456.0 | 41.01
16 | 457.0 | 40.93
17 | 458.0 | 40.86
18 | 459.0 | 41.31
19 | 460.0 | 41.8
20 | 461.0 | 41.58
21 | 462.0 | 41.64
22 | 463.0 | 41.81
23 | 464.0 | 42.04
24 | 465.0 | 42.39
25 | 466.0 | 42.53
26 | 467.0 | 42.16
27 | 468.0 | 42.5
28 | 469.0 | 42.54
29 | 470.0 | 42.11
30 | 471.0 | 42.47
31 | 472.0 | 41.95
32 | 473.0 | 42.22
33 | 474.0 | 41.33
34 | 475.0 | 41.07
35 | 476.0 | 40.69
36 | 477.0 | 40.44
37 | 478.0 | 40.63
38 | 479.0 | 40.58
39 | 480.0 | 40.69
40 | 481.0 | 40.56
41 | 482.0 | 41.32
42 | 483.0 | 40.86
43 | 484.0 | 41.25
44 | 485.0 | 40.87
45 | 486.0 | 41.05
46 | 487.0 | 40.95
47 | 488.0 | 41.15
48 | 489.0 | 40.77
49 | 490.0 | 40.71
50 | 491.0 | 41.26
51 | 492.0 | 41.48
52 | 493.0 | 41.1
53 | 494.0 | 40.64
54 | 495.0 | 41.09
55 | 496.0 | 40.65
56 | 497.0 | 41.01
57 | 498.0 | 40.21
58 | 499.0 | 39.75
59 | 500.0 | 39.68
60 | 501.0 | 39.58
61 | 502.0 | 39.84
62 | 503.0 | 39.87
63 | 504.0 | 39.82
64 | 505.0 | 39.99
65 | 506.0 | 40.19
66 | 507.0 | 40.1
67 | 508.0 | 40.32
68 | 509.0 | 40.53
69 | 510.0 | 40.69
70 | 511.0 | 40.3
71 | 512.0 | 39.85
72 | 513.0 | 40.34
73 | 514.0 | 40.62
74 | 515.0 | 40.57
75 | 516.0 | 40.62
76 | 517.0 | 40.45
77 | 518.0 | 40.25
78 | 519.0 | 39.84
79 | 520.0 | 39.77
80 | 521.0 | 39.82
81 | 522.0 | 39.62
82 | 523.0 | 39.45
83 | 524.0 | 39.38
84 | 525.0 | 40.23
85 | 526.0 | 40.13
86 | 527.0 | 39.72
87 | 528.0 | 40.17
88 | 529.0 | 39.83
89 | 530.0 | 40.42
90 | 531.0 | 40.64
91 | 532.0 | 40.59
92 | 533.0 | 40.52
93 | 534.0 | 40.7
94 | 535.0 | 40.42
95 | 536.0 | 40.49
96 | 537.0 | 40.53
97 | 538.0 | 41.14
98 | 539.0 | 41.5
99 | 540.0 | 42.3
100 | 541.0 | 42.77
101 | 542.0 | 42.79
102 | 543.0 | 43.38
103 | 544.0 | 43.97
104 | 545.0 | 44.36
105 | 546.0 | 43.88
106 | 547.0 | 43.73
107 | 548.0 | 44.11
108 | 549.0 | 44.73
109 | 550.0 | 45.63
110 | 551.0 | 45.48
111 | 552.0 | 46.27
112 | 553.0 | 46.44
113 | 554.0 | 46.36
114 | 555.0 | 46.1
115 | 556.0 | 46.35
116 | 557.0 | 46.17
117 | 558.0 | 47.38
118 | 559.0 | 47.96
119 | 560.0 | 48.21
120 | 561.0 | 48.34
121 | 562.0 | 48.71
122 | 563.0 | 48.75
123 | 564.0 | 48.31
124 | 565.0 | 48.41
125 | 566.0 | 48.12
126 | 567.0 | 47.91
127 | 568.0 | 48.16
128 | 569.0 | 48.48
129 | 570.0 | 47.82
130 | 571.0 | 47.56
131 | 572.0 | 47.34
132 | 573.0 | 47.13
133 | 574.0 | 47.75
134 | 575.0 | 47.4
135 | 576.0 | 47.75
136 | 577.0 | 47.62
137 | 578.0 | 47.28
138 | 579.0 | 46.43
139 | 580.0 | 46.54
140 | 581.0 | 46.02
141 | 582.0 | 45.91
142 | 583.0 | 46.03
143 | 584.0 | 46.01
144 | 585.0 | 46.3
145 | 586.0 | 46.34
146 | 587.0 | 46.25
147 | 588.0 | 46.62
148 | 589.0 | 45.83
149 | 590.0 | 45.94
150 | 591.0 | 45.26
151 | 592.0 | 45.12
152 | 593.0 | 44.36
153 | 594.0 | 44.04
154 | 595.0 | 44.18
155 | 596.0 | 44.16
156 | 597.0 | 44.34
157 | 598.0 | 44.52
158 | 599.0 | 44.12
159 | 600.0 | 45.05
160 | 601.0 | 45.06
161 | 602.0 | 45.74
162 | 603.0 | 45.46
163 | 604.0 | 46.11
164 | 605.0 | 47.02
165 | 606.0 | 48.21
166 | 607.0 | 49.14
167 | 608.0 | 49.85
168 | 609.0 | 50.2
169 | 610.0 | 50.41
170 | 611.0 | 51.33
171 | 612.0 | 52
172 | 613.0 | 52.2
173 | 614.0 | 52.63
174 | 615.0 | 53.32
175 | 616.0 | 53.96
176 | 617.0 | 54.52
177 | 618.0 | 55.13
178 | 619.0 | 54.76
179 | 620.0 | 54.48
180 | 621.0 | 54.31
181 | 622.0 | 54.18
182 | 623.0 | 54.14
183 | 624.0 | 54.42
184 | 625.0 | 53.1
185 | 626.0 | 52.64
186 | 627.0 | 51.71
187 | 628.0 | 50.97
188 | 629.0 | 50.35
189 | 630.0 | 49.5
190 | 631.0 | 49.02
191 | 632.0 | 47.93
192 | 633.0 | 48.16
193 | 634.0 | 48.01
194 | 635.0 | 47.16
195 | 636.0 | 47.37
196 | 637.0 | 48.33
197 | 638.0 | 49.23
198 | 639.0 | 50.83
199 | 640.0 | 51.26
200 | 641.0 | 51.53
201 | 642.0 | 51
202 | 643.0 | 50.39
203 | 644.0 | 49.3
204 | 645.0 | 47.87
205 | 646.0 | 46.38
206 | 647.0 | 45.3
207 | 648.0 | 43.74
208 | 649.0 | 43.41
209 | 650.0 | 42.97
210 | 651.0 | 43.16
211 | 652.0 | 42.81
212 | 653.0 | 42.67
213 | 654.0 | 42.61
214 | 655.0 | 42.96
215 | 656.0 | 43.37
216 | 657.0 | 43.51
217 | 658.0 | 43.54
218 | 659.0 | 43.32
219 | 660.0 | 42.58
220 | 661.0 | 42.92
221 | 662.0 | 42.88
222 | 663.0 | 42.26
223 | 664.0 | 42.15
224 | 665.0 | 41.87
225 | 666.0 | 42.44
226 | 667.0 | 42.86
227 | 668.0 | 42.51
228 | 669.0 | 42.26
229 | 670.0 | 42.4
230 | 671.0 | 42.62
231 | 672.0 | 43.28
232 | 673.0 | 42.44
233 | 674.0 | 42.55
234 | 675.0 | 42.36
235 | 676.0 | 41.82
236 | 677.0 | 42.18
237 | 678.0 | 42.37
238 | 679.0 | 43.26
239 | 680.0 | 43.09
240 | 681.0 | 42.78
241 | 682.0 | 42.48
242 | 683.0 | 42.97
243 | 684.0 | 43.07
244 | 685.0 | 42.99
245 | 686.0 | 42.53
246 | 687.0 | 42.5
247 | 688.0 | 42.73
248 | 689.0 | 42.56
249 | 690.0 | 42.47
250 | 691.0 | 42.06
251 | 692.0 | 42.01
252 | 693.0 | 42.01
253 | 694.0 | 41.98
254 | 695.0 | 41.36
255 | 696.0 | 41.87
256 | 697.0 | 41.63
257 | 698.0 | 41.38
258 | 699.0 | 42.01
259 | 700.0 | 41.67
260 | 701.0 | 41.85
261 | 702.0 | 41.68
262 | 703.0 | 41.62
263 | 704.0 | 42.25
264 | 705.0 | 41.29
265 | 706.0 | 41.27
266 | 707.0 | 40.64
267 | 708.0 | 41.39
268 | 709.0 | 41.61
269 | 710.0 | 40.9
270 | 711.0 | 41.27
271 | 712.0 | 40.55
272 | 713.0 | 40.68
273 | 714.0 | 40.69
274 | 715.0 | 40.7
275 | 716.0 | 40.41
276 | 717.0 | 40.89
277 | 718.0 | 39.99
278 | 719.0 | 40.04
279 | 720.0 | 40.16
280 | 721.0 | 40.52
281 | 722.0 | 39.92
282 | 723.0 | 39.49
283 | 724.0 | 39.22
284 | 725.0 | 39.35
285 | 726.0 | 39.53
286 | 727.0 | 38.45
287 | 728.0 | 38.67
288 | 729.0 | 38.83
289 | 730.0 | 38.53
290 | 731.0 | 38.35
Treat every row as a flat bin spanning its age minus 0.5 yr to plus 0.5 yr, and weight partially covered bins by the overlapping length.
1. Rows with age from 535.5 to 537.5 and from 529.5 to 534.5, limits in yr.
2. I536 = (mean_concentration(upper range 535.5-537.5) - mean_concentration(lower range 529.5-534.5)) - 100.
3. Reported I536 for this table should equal -100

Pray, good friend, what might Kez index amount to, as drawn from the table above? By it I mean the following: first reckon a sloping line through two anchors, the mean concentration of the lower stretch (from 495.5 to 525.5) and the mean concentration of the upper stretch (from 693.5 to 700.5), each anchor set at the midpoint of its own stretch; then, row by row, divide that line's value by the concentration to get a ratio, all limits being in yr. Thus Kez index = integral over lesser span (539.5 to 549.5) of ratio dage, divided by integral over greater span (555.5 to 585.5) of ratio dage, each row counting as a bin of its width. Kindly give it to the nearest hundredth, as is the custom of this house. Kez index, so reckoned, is 0.36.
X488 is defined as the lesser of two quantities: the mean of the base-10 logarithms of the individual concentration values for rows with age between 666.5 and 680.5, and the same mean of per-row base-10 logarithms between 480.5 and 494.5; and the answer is 1.61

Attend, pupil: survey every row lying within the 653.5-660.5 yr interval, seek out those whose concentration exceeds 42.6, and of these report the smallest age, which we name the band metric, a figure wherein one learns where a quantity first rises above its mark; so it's 654.0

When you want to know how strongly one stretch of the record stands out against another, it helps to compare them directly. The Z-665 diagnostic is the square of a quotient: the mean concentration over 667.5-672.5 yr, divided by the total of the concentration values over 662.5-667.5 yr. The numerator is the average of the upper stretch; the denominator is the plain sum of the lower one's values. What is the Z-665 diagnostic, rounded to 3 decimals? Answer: 0.041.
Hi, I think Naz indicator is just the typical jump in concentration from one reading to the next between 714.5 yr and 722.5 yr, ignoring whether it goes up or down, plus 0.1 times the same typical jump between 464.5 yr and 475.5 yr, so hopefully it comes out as 0.44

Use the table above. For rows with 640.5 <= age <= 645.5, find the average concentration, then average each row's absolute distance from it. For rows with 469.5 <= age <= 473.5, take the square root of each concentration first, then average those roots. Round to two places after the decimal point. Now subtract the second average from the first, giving -5.35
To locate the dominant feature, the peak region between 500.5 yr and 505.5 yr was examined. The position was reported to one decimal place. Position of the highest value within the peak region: 505.0 yr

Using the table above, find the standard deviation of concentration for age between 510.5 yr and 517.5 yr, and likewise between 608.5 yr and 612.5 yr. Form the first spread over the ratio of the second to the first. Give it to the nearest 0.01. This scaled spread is 0.09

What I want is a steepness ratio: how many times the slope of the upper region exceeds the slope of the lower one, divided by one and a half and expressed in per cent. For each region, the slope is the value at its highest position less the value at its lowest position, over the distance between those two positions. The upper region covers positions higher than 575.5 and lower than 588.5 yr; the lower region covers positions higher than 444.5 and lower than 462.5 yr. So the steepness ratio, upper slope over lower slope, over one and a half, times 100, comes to -78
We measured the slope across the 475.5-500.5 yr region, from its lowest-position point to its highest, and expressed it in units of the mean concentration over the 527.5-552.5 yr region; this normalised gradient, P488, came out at -0.0010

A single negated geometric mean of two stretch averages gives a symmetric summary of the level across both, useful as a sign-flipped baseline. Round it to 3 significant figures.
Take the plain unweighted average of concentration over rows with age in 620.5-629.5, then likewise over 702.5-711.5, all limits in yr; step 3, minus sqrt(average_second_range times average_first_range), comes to -46.8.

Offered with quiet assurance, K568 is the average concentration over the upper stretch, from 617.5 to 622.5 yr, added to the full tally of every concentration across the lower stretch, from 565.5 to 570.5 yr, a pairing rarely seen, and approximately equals 295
